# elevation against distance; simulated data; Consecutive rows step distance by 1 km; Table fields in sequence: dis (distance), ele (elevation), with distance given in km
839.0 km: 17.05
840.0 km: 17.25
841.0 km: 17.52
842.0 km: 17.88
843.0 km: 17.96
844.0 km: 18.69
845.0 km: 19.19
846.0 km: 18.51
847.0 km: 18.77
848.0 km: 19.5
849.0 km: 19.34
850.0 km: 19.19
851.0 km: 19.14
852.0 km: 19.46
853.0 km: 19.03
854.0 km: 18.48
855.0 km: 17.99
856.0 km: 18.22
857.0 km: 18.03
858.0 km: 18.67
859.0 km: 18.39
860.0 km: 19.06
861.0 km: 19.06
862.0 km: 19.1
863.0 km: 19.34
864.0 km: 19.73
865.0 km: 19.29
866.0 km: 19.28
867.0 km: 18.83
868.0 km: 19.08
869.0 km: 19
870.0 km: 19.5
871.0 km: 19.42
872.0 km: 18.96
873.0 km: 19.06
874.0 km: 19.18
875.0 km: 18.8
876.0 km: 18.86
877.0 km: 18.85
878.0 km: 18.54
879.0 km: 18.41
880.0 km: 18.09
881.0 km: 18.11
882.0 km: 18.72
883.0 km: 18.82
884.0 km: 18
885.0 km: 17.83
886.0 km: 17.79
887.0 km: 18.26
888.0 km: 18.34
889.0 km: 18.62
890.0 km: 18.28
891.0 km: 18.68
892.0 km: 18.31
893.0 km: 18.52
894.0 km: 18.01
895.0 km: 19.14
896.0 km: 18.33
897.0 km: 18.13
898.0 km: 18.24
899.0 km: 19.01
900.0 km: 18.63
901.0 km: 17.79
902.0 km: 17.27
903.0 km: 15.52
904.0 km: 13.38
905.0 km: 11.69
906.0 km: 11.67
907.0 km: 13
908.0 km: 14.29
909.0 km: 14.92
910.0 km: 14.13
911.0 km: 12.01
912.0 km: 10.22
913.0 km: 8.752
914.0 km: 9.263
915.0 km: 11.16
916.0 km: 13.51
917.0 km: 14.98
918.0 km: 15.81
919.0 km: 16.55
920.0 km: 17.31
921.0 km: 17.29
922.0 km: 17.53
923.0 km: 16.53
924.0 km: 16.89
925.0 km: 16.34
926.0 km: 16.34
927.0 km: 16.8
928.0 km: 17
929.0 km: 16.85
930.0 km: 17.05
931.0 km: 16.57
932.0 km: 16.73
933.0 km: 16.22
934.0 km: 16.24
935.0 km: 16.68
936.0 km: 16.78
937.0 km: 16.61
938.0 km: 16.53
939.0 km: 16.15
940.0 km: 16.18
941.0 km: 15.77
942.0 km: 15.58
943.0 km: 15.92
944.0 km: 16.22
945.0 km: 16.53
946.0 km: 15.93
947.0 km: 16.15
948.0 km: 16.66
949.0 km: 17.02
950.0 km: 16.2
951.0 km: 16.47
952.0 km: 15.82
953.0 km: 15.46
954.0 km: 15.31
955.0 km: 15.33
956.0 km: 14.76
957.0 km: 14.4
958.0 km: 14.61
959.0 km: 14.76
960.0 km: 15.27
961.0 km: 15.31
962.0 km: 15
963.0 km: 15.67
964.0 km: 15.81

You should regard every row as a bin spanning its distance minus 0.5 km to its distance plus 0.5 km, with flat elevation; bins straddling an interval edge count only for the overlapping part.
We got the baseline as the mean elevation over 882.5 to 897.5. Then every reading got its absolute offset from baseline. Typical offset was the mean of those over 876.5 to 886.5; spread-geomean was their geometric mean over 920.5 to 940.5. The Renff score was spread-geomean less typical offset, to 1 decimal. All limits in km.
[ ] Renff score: 1.3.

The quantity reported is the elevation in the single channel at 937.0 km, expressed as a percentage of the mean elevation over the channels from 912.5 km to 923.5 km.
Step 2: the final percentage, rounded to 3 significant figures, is 115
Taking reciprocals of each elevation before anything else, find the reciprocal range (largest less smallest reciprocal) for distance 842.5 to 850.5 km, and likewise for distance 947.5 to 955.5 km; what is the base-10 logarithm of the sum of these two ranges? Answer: -1.96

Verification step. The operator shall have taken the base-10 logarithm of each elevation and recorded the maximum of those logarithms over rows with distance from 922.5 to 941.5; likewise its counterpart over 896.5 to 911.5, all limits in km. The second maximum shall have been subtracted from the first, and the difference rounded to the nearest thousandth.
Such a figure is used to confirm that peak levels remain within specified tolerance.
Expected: -0.047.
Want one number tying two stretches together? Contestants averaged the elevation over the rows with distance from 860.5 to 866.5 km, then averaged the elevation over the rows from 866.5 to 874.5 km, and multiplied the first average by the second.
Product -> 369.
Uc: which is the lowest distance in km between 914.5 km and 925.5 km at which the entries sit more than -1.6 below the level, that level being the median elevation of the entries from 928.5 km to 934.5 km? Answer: 915.0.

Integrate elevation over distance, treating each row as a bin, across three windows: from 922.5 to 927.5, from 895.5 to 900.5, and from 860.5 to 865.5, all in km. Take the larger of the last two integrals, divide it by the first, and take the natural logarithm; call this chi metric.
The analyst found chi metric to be 0.152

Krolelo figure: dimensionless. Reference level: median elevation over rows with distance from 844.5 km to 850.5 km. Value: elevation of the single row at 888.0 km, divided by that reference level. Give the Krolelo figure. 0.96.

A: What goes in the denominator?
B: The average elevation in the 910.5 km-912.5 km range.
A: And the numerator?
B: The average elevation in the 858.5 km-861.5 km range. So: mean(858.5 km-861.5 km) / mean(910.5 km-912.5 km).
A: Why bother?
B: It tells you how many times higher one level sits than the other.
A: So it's 1.69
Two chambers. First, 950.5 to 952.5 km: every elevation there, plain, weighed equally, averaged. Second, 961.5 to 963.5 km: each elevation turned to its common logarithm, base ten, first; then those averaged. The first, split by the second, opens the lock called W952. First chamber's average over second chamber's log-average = 13.6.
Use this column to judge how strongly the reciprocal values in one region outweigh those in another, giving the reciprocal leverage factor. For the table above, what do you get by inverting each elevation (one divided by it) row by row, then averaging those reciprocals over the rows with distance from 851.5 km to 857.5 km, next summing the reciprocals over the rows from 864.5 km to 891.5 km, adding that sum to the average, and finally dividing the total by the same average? 28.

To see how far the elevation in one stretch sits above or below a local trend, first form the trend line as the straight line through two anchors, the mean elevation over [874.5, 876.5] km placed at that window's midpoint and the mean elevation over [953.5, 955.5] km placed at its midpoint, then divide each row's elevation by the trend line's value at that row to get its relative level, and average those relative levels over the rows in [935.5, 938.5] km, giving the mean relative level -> 1.03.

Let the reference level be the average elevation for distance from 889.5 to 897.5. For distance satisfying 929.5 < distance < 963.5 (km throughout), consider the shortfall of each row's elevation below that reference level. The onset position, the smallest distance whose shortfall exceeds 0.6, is 930.0 km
